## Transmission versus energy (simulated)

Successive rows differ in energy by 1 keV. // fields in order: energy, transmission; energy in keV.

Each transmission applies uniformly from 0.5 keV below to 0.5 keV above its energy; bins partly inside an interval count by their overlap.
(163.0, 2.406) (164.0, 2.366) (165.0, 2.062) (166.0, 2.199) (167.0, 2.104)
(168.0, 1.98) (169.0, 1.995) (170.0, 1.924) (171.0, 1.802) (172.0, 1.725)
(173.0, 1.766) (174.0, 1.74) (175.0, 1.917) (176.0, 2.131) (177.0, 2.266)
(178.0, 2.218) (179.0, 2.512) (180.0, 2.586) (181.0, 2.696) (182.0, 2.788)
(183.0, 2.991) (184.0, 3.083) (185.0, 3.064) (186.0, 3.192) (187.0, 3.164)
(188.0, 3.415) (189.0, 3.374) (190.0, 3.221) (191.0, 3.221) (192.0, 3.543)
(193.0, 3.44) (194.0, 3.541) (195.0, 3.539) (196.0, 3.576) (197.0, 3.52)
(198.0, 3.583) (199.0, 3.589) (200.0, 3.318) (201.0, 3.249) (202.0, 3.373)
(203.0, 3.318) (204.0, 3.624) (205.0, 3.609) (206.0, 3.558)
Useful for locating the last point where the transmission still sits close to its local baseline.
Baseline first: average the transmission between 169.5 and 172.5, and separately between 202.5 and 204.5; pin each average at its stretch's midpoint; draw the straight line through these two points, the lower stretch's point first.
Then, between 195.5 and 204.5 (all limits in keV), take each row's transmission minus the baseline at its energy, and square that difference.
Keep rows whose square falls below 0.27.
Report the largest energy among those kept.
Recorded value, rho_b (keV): 204.0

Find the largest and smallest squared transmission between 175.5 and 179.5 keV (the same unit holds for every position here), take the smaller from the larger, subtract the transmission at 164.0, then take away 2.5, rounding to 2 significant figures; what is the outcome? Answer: -3.1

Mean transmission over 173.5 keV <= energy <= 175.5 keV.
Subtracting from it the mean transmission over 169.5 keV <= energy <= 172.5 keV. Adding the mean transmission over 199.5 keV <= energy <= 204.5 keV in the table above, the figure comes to 3.39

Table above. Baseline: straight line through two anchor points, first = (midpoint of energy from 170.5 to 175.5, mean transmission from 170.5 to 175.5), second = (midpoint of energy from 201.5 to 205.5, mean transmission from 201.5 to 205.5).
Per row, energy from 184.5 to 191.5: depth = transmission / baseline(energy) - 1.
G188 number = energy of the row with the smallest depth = 191.0 keV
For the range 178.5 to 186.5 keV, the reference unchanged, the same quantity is 179.0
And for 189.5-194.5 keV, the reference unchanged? 191.0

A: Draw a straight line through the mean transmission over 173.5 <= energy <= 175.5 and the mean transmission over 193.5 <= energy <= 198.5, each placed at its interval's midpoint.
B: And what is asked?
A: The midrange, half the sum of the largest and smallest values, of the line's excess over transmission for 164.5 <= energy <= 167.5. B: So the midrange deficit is -1.0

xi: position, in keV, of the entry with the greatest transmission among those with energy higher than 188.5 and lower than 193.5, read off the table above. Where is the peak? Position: 192.0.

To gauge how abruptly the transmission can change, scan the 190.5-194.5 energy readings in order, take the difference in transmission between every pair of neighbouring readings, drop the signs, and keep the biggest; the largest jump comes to 0.322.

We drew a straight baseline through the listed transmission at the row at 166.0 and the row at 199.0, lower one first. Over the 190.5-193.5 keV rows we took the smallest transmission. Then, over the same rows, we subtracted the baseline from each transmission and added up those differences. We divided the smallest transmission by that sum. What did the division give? 10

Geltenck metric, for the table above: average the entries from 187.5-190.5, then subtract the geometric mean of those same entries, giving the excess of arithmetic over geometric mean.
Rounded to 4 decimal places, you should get 0.0011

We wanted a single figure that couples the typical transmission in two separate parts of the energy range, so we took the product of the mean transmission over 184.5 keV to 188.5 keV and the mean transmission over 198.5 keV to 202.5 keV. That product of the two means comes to 10.9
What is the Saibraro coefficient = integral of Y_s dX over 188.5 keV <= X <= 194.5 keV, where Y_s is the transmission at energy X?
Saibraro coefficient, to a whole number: 20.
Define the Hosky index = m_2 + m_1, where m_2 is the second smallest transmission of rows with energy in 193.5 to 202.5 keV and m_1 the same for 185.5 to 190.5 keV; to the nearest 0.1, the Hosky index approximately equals 6.5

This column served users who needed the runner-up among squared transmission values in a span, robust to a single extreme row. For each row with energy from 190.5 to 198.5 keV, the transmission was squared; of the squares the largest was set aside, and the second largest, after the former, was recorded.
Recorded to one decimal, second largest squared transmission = 12.8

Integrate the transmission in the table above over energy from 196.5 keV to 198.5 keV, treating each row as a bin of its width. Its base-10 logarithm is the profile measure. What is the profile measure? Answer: 0.85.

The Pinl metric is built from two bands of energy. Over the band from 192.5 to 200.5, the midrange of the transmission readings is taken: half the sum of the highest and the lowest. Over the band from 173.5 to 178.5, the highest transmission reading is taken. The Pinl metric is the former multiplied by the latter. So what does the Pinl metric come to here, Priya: 7.8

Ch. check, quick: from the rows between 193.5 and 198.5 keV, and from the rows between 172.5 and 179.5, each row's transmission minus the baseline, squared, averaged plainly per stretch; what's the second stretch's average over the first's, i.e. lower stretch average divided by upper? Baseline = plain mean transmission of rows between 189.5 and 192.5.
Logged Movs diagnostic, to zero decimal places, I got 32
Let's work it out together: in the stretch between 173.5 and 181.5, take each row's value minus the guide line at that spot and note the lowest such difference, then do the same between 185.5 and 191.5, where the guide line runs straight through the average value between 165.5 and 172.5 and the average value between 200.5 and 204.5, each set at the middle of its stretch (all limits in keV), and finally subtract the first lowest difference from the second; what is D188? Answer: 0.76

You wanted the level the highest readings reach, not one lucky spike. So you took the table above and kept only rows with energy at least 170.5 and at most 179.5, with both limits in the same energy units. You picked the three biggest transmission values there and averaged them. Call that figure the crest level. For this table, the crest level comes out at 2.3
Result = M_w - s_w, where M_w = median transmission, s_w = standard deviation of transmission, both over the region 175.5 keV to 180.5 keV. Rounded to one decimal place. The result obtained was 2.1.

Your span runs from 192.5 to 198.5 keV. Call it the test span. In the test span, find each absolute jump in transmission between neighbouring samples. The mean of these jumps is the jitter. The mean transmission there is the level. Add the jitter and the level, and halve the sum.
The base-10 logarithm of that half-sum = 0.253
